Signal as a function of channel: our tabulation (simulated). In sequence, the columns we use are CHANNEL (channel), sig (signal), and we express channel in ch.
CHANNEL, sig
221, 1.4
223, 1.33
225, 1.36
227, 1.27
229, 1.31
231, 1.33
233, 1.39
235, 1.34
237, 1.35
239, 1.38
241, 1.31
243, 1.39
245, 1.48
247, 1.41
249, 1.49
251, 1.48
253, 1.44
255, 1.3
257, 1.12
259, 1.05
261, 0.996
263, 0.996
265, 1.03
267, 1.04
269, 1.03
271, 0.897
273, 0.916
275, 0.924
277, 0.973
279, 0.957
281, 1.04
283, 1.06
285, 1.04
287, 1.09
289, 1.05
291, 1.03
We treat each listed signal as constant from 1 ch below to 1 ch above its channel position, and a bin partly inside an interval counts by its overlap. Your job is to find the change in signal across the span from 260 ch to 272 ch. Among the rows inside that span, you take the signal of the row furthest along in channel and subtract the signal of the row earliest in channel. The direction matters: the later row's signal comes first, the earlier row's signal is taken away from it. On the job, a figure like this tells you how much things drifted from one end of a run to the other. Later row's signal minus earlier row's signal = -0.10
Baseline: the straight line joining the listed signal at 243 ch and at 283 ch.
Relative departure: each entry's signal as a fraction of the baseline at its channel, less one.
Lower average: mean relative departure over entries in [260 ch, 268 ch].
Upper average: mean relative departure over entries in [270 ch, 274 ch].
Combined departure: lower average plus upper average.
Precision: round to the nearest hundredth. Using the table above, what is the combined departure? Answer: -0.38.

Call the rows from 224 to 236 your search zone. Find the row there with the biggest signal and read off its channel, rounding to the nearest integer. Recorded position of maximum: 233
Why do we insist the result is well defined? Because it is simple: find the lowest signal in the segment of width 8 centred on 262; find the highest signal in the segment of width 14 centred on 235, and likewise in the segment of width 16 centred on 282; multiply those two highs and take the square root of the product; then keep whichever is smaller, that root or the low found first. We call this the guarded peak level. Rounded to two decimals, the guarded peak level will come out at 1.00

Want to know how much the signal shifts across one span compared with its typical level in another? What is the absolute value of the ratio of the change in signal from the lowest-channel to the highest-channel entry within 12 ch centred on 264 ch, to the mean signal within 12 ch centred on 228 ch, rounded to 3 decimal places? 0.015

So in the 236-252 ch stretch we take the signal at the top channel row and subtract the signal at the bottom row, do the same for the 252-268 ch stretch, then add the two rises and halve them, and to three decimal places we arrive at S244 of -0.135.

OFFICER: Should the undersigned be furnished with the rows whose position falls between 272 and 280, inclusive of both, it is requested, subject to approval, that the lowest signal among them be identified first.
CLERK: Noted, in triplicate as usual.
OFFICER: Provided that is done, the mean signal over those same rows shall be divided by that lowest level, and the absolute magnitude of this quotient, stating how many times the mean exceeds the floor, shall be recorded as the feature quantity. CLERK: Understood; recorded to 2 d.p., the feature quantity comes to 1.03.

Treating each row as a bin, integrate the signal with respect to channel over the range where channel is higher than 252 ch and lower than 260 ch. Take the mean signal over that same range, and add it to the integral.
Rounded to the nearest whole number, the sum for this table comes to 11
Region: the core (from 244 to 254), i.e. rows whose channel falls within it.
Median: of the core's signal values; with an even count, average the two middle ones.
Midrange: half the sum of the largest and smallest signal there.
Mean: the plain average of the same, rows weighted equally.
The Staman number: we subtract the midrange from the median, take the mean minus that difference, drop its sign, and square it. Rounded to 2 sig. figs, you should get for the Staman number 2.0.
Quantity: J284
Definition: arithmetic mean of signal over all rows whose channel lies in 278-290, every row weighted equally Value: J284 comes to 1.04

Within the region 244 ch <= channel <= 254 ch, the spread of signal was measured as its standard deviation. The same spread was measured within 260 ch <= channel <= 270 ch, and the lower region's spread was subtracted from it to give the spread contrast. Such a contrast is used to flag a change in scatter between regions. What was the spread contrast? -0.01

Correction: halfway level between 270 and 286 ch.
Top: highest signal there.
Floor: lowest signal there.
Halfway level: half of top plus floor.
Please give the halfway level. 0.98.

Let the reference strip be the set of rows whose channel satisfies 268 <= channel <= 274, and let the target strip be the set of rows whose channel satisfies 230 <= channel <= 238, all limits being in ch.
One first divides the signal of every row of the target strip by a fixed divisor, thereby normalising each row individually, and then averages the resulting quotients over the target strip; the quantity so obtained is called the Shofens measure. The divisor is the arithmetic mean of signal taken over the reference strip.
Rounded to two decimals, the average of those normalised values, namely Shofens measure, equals 1.43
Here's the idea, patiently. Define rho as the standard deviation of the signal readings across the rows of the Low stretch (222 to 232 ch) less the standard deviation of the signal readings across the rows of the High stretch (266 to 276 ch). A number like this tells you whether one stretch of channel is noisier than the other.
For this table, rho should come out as -0.03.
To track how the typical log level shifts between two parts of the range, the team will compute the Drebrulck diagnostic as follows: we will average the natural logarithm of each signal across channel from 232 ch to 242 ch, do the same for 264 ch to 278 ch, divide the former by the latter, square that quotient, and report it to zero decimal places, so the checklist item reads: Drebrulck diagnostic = 107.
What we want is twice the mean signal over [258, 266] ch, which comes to 2.0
